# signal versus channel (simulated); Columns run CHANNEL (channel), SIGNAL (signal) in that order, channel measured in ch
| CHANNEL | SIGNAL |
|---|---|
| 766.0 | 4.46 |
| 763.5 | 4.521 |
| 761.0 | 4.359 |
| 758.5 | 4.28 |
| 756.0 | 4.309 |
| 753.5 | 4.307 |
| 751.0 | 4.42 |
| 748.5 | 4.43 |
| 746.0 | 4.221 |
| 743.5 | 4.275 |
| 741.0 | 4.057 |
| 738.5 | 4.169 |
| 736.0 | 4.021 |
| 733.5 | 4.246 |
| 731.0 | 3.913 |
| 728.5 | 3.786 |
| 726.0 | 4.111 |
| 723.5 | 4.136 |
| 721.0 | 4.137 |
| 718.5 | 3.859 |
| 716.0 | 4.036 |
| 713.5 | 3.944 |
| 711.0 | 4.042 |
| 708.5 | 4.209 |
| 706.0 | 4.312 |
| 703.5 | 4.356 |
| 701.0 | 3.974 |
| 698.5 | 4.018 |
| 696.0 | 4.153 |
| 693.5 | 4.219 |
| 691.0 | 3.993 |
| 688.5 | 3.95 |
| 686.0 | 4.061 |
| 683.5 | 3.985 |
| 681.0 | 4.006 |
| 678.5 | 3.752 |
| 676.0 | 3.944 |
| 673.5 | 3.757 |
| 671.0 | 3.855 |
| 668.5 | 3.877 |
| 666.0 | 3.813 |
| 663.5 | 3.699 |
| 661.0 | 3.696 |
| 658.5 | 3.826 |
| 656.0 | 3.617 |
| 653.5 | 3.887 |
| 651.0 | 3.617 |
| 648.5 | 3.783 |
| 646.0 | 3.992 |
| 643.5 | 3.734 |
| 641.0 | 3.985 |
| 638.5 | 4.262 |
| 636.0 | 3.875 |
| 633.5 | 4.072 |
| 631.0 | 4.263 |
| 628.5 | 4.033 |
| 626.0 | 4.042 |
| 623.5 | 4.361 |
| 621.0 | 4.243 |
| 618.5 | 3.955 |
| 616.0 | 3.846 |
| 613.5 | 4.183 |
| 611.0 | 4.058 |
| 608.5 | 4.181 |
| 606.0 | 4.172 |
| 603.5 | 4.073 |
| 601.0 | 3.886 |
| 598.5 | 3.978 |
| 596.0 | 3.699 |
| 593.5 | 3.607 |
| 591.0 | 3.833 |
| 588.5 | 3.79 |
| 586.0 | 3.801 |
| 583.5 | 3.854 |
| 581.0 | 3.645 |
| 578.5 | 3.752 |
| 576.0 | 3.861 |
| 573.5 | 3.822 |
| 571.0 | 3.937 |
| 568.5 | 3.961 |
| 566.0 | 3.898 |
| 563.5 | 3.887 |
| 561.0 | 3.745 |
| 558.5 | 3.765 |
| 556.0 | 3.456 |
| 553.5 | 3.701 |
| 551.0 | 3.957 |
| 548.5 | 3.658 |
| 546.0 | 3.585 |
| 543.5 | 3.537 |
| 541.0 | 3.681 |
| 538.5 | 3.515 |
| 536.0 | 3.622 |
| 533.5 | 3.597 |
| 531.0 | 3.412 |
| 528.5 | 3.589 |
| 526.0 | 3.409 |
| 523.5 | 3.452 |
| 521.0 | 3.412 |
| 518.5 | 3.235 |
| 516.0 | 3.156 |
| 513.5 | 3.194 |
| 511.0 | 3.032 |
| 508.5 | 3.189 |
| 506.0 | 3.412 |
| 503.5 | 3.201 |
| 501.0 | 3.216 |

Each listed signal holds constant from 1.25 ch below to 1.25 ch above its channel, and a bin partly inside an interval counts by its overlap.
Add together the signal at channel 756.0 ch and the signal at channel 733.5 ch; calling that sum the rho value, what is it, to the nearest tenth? 8.6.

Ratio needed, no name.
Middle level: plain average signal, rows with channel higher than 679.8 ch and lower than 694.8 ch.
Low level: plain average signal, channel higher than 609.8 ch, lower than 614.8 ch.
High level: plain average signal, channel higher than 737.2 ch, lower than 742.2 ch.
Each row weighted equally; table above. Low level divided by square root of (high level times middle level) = 1.01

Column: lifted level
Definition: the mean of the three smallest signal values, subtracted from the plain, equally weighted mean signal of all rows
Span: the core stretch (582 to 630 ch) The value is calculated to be 0.280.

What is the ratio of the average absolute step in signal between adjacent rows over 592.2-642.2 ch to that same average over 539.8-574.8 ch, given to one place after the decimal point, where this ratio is 1.4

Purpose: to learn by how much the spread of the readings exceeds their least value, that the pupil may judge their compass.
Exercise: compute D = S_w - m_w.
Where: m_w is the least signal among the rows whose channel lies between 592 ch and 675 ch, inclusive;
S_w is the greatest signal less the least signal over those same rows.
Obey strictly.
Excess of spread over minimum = -2.9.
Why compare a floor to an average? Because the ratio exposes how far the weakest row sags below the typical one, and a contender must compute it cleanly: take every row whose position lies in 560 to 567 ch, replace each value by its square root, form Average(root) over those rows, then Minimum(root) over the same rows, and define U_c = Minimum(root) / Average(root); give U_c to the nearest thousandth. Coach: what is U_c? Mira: 0.987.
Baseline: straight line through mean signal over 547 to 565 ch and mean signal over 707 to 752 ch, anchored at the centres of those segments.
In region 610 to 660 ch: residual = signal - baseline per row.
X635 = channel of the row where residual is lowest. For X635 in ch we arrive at 656.0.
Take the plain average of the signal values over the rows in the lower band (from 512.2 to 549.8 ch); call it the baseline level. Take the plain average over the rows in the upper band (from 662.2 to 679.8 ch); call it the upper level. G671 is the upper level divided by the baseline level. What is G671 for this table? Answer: 1.10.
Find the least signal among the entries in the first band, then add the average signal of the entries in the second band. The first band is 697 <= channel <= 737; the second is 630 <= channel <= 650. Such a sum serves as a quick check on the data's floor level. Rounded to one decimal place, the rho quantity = 7.8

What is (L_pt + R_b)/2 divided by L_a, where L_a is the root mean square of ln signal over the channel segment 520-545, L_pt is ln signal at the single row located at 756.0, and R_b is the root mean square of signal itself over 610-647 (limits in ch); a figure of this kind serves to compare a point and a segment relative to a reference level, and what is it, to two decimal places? 2.19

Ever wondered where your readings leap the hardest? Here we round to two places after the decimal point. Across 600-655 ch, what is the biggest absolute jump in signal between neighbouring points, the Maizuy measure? 0.39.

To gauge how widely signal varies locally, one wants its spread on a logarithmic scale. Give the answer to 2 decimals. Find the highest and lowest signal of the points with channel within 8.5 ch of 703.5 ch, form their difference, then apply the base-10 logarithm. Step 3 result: -0.42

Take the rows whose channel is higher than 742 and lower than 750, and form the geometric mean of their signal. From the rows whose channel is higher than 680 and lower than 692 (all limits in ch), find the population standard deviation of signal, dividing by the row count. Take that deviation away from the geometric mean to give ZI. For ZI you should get 4.27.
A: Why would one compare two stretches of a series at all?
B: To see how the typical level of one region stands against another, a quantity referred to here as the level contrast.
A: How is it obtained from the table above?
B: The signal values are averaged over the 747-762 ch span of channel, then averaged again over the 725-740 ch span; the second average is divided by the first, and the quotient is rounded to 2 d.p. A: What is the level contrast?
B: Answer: 0.93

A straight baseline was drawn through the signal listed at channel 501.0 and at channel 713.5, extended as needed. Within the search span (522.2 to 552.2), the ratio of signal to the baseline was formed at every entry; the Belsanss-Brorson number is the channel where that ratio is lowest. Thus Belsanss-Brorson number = 531.0 ch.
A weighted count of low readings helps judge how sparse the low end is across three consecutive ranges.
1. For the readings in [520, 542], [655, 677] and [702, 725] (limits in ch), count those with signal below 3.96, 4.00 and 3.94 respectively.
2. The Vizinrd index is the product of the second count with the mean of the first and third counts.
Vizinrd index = 45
